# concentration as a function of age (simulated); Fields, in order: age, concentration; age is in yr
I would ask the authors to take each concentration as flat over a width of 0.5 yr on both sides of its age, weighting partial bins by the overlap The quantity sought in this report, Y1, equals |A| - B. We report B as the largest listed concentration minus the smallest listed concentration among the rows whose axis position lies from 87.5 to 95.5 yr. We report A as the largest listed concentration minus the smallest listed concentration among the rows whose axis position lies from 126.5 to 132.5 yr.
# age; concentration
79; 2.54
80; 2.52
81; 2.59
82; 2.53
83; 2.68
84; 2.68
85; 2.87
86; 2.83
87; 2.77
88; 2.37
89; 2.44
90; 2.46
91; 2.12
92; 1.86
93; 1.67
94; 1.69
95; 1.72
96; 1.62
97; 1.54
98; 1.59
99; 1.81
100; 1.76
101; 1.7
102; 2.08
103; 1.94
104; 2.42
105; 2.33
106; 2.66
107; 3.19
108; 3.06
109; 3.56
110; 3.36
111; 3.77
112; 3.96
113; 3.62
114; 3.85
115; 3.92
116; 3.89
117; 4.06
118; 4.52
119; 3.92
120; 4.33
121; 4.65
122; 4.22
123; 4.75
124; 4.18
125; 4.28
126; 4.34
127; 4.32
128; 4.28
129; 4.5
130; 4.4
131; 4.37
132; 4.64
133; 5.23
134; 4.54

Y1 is -0.43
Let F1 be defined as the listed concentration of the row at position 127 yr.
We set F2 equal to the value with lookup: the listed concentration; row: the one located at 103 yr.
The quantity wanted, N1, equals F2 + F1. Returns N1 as 6.3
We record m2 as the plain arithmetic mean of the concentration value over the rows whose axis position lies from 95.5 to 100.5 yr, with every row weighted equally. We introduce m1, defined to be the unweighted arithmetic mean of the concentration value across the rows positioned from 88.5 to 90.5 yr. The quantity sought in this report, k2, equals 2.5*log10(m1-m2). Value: -0.26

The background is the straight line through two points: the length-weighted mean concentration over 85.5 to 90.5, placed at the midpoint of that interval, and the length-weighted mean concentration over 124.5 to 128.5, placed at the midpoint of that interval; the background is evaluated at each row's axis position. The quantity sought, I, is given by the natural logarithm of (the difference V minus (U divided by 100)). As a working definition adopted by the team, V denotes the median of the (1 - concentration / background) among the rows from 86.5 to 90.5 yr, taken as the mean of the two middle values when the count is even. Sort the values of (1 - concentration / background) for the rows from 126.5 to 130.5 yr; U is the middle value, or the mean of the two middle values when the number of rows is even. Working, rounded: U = 0.01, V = 0.07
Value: -2.6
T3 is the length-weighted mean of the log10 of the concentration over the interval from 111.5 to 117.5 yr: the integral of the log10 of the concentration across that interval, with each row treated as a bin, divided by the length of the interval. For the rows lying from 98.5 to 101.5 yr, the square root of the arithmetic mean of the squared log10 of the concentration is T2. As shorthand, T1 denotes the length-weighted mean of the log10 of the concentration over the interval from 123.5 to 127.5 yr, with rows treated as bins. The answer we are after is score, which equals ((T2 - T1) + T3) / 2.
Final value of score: 0.101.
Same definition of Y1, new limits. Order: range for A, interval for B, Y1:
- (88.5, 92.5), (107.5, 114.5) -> -0.30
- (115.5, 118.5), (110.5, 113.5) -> 0.29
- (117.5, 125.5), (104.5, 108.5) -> -0.03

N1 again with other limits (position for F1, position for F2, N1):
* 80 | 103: 4.5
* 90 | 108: 5.5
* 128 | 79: 6.8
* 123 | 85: 7.6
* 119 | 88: 6.3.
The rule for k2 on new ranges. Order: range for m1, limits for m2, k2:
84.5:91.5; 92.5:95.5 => -0.17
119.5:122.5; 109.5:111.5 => -0.20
